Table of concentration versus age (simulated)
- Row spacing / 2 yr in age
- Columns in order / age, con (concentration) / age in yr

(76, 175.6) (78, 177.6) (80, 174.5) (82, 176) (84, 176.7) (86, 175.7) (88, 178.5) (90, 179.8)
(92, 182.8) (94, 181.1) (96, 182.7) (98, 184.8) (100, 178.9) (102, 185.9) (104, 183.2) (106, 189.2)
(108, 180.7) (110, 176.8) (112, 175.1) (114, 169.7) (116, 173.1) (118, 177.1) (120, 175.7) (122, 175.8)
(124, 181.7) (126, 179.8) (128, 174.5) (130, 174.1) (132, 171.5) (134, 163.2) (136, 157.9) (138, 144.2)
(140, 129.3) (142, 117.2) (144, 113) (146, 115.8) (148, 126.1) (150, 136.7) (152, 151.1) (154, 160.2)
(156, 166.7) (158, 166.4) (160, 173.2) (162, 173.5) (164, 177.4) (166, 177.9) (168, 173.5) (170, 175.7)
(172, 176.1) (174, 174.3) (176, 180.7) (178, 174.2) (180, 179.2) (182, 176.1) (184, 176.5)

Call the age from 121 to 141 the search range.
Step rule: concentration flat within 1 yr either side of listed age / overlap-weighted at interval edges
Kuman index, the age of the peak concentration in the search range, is 124 yr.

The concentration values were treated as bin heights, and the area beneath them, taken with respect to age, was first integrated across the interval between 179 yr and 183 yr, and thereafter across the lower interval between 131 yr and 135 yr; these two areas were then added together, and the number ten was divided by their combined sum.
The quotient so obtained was 0.007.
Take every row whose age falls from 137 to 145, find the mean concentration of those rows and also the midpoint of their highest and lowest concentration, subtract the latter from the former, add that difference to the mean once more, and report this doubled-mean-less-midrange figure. 123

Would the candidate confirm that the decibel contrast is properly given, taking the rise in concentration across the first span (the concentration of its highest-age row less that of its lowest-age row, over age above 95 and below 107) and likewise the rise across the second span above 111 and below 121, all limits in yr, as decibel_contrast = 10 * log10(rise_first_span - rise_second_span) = 7.7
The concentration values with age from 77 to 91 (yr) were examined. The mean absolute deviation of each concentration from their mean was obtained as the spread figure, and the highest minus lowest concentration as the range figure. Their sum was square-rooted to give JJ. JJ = 2.6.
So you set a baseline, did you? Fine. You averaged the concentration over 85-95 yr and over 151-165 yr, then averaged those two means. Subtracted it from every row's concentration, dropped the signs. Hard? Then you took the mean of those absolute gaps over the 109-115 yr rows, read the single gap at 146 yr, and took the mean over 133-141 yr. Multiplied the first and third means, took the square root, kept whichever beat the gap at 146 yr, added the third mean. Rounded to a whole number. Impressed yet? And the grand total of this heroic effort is 82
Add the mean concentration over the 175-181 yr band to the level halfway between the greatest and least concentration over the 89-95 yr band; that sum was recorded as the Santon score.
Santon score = 359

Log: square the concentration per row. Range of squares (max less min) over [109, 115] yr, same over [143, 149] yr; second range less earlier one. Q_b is 672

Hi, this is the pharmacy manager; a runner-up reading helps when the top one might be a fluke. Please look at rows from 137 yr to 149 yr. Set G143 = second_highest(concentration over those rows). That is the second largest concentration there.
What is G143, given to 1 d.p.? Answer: 129.3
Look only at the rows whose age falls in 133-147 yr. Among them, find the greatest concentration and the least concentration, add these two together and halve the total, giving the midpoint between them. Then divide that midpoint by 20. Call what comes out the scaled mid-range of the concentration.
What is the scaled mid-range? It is 6.9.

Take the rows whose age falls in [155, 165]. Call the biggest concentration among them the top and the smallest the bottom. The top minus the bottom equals 11.0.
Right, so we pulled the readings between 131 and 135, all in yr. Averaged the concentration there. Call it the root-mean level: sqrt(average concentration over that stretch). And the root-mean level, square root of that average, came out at 12.9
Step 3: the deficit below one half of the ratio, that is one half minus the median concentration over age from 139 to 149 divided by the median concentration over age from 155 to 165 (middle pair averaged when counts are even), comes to -0.18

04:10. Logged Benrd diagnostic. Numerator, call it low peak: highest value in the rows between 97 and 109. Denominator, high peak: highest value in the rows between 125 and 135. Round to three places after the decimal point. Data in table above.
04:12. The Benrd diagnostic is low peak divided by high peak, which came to 1.052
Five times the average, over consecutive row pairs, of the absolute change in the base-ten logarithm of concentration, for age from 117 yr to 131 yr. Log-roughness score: 0.030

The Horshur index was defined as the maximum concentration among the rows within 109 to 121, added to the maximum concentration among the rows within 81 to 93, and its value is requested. 360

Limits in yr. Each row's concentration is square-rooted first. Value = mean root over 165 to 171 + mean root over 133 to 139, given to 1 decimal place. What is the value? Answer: 25.7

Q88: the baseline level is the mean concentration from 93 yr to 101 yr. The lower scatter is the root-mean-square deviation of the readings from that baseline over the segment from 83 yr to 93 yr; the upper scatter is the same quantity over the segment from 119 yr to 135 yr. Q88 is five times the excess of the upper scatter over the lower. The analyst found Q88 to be 25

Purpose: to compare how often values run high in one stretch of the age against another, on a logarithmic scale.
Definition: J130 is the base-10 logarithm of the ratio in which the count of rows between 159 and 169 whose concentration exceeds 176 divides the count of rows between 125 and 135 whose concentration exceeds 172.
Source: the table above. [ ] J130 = 0.18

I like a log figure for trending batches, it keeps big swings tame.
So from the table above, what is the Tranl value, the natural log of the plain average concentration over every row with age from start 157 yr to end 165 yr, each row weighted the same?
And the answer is 5.15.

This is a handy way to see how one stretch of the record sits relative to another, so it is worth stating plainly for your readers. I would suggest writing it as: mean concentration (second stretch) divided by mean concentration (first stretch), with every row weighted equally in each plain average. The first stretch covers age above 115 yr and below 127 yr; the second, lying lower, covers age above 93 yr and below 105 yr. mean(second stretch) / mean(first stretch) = 1.031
